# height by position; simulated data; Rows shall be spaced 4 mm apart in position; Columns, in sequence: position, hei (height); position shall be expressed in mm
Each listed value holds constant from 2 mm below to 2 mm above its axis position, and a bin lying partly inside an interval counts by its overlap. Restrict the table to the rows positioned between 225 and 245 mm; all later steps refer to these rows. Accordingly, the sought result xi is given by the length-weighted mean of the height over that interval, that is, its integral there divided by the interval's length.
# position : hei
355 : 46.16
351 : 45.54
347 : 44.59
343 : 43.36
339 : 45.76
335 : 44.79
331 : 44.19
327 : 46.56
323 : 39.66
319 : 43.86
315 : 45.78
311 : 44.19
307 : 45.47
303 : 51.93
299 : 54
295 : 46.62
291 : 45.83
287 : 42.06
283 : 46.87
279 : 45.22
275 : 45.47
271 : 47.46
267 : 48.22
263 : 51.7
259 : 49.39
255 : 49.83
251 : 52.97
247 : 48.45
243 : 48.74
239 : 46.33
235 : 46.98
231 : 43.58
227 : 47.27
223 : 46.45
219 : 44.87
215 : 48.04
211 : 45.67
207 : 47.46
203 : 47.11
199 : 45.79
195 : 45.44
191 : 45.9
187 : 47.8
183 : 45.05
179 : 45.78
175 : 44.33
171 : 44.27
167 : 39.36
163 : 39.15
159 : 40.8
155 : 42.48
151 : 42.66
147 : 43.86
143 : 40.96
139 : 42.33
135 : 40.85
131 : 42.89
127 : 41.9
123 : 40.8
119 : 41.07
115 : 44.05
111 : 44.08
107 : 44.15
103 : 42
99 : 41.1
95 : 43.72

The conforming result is 47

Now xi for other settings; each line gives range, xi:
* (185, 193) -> 47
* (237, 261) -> 49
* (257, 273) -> 49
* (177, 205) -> 46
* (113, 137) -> 42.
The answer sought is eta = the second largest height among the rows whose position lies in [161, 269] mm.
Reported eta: 51.7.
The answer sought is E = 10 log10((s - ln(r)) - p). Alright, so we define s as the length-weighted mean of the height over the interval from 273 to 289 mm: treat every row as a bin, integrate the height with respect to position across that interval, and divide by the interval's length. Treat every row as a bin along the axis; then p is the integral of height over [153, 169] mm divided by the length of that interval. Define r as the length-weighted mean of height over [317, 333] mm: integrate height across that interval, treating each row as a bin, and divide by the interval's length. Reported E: -1.7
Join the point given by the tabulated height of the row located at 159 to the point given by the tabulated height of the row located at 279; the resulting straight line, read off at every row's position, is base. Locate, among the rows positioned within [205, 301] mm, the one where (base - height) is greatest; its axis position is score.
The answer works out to 287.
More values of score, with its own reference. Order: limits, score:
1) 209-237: 231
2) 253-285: 279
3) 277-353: 323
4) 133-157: 143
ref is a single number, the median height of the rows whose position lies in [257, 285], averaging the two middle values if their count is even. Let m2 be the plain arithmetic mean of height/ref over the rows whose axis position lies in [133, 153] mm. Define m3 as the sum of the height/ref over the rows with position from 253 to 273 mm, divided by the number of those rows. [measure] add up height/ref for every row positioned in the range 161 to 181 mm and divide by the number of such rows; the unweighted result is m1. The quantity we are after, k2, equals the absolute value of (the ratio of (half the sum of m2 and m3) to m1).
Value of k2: 1.07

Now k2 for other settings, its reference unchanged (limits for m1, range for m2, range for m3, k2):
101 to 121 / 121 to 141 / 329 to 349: 1.00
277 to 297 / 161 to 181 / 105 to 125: 0.94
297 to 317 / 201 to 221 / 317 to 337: 0.94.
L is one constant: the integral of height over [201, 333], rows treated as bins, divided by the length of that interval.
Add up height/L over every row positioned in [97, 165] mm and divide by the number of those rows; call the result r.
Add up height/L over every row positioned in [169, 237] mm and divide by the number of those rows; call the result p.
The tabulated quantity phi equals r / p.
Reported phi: 0.91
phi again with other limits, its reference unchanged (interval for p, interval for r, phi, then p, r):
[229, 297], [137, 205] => 0.92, 1.01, 0.93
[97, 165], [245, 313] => 1.14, 0.90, 1.02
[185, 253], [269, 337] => 0.98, 1.00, 0.98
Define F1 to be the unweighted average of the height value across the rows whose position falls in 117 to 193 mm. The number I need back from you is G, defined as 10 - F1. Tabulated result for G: -32.7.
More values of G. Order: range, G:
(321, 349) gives -34.1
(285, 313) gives -37.2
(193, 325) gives -36.9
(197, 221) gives -36.5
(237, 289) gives -37.9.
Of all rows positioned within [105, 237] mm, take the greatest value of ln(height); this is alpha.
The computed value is 3.87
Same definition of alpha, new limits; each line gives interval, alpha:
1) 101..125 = 3.79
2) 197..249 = 3.89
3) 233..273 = 3.97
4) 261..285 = 3.95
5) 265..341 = 3.99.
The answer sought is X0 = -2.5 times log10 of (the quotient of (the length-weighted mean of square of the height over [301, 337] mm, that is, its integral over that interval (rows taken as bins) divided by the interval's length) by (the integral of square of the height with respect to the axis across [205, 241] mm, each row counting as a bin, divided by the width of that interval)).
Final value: 0.05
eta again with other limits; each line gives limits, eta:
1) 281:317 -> 51.93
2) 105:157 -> 44.08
